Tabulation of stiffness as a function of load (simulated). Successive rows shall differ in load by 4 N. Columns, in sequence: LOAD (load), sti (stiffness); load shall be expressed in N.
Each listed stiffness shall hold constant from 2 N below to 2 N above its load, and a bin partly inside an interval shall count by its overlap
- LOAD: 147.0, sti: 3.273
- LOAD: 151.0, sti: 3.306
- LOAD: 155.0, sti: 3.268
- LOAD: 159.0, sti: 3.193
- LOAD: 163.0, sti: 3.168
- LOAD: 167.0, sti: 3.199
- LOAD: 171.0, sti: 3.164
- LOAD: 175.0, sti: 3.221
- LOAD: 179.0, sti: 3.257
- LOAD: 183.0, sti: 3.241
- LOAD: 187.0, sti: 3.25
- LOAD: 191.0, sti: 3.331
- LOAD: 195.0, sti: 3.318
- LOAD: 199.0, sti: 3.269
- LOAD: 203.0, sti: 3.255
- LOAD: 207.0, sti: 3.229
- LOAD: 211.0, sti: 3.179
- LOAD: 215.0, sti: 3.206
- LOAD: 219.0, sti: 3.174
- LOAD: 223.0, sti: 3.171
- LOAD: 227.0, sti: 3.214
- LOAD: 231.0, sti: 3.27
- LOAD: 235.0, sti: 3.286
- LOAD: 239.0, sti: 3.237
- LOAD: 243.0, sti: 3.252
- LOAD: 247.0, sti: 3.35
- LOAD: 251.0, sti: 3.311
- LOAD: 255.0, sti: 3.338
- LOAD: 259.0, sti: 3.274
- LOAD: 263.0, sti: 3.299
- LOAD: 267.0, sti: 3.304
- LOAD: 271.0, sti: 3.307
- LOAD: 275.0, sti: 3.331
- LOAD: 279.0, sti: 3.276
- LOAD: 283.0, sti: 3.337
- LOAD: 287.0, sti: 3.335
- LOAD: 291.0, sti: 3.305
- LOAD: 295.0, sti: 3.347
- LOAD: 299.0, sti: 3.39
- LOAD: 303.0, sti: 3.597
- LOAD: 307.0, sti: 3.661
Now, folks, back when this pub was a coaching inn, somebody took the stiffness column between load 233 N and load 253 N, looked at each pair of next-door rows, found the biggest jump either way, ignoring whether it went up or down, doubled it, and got 0.20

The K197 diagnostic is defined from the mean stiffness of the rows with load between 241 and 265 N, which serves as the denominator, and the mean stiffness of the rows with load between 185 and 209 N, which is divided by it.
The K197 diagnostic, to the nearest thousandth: 0.991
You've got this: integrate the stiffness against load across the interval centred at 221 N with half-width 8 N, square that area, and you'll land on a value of 2607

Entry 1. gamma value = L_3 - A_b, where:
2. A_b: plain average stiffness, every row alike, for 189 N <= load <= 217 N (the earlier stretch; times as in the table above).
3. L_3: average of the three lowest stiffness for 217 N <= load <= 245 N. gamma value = -0.069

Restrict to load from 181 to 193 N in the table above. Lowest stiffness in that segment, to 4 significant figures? 3.241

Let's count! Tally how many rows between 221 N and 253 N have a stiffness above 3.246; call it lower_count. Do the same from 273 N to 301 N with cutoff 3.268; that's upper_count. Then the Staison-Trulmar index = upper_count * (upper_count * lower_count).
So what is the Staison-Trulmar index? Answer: 245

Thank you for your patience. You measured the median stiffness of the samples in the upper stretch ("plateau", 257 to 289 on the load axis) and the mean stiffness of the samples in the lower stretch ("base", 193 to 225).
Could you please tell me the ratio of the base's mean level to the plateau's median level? 0.976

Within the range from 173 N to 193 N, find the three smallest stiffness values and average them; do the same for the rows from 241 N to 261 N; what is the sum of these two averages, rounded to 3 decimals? 6.516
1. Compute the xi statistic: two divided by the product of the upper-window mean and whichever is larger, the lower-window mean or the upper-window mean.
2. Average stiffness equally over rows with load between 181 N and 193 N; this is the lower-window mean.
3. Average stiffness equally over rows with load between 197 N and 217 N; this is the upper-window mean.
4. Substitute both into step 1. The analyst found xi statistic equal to 0.1893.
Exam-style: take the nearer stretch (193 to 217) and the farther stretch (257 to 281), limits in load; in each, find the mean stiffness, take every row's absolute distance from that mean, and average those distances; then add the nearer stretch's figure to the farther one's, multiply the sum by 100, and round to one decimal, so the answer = 5.4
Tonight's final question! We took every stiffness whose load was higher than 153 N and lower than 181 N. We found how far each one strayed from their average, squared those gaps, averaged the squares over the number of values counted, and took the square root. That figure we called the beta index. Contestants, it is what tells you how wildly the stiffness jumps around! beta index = 0.0378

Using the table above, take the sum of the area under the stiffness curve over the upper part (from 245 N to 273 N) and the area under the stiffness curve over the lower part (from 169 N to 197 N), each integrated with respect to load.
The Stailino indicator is 183.9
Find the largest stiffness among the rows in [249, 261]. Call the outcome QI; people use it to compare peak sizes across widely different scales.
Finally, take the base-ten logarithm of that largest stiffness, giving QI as 0.5235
